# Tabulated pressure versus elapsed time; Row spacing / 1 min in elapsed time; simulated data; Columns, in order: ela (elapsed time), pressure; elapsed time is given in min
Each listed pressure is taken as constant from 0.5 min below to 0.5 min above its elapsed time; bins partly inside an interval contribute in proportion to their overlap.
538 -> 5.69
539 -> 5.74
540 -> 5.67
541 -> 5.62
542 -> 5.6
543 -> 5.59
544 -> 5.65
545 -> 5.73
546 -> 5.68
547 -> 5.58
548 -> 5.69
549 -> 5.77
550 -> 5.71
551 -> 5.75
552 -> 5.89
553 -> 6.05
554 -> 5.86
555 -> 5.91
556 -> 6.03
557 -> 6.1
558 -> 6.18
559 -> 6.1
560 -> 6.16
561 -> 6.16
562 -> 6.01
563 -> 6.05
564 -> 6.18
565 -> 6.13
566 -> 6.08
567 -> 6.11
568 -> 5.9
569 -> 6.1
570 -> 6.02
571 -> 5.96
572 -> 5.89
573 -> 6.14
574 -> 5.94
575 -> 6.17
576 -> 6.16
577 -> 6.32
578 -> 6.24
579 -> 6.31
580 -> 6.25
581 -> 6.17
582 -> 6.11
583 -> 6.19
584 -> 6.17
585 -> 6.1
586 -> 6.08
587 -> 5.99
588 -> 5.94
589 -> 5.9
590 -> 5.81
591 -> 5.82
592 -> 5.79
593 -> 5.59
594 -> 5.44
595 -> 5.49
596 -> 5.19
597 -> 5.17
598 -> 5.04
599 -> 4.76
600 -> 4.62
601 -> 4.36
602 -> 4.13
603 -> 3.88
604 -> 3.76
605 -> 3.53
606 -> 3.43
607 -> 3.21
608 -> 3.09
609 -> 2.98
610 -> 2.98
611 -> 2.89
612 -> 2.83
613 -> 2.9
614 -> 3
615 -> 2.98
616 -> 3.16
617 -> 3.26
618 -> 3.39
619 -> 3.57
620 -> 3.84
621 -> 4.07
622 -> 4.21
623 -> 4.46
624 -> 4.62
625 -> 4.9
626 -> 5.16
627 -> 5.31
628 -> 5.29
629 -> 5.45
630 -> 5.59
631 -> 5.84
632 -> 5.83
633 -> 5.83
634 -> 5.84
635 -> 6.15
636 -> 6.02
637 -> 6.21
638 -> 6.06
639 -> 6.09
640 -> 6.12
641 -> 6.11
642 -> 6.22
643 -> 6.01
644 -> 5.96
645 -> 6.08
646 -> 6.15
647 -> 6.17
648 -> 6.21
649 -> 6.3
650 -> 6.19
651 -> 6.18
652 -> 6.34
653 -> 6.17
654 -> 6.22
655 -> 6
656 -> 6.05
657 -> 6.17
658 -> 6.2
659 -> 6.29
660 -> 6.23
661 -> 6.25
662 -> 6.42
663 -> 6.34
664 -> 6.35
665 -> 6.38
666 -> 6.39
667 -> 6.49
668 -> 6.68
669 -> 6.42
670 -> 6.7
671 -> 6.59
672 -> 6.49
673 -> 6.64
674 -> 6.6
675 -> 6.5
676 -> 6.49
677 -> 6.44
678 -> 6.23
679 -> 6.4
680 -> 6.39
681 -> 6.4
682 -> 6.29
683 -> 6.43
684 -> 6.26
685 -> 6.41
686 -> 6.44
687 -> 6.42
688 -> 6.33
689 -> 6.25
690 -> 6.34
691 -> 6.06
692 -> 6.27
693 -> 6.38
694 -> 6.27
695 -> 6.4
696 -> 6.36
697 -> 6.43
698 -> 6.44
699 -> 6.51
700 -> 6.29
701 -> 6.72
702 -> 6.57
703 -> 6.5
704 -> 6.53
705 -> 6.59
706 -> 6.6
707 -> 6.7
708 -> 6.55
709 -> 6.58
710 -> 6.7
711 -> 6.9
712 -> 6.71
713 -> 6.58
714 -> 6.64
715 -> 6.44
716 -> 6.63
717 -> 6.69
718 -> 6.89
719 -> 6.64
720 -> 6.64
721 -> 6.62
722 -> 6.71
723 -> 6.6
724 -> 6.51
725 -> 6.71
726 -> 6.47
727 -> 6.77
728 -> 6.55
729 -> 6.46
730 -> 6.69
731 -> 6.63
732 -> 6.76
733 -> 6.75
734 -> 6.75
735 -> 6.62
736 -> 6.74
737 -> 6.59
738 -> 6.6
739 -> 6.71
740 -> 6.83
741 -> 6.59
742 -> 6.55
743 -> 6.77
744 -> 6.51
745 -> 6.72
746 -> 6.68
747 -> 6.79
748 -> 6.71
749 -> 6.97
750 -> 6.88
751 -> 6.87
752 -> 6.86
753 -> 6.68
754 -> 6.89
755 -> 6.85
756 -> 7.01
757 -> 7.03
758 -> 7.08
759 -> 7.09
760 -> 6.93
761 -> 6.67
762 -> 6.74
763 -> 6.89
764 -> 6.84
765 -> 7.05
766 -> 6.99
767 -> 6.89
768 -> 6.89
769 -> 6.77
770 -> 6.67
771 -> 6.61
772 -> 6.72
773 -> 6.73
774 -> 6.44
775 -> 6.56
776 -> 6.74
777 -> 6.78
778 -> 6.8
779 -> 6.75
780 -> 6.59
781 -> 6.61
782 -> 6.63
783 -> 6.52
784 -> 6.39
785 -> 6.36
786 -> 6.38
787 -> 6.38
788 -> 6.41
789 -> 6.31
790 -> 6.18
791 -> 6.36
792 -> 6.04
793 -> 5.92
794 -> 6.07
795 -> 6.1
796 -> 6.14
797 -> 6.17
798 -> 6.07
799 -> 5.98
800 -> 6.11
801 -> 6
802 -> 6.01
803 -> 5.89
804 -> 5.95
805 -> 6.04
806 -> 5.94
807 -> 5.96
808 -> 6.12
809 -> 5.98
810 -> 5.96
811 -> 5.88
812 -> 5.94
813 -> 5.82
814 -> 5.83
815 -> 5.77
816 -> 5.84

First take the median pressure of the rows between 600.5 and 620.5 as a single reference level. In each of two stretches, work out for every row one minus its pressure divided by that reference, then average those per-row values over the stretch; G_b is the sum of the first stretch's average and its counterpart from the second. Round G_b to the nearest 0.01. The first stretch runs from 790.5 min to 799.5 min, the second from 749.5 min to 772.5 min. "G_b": -2.01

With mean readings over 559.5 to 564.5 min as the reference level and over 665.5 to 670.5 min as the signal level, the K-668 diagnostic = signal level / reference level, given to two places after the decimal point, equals 1.07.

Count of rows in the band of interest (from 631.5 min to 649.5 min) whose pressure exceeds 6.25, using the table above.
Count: 1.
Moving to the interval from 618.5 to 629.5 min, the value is 0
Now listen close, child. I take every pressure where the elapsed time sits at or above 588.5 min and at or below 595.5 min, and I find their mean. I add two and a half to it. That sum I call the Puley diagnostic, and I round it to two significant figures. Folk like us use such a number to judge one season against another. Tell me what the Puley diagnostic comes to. 8.2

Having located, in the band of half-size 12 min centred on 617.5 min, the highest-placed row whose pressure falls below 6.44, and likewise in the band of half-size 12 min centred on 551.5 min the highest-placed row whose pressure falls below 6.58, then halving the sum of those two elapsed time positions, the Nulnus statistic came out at 596.0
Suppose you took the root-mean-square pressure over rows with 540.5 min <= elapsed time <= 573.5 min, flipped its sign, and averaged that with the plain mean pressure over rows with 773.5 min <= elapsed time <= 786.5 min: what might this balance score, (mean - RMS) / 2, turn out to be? 0.33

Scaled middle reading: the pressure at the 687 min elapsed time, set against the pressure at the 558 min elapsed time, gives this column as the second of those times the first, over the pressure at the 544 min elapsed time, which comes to 7.0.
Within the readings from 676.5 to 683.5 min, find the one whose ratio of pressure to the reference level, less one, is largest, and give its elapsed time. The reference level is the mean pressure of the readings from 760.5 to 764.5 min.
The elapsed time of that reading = 677 min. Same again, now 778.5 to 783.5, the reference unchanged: 779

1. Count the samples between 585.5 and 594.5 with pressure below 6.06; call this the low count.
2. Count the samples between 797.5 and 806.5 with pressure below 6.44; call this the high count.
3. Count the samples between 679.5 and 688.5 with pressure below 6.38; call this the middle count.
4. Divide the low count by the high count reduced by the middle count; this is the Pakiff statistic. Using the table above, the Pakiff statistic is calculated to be 1.3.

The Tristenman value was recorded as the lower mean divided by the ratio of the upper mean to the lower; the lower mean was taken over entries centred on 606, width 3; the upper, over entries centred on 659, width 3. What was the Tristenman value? 1.8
